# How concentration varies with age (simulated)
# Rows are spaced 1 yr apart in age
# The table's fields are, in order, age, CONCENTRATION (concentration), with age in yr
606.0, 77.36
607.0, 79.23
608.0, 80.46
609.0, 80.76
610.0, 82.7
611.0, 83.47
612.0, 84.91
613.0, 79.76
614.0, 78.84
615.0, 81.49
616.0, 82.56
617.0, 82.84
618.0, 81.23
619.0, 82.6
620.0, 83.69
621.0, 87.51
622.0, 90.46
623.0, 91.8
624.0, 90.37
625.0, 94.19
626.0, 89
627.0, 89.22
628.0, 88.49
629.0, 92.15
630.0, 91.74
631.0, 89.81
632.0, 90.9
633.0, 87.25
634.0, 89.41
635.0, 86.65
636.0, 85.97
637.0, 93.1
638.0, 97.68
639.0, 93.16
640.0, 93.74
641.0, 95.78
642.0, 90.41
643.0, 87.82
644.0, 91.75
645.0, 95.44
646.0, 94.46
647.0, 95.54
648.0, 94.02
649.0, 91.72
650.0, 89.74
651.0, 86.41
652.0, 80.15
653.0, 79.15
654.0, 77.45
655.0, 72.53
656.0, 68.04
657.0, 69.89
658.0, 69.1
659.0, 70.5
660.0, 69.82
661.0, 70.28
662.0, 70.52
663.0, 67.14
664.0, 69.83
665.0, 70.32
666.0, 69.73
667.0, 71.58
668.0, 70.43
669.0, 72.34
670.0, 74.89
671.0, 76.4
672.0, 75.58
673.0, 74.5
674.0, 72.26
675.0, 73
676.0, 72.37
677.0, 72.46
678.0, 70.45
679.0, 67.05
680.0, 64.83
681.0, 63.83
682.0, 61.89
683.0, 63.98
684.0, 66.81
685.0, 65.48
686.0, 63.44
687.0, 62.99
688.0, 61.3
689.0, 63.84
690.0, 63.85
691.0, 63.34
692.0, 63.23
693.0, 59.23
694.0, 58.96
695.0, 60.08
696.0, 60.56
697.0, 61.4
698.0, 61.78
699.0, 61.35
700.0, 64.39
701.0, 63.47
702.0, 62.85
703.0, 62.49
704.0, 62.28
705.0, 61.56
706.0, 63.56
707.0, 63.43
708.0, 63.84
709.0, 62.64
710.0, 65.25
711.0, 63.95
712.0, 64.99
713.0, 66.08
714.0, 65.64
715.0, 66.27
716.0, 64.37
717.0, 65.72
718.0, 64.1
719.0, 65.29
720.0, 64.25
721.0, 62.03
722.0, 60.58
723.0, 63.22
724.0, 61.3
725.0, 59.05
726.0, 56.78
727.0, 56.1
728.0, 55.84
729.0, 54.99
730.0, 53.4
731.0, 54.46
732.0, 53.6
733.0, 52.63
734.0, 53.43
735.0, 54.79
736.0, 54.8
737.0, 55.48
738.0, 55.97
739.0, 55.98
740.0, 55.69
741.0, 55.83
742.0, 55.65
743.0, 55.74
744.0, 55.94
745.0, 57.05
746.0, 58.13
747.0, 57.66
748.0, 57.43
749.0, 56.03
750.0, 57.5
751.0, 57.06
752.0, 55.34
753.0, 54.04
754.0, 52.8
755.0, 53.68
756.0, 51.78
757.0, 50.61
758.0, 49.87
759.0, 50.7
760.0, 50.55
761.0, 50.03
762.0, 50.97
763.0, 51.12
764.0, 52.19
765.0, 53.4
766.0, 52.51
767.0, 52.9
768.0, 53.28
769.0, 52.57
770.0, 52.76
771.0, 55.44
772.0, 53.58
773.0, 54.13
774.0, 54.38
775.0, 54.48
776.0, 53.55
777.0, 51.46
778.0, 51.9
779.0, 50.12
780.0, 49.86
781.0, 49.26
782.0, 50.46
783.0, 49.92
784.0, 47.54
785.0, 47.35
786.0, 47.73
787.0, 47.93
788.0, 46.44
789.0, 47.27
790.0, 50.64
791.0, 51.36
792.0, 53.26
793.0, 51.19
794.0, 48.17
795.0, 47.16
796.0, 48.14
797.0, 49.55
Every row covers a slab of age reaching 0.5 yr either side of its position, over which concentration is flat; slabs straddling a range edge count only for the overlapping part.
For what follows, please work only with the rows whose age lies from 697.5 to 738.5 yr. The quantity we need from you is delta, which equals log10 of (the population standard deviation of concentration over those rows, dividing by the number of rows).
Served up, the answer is 0.64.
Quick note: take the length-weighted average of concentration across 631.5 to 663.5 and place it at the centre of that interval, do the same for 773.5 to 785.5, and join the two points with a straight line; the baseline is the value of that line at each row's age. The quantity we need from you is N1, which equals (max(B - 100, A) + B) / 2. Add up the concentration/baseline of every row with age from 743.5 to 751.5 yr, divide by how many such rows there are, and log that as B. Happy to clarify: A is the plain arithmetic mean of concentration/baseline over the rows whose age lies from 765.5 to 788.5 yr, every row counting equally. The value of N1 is 0.98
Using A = 1.00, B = 0.97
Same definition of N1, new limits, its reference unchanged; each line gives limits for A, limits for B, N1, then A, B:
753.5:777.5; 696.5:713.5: 0.94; 0.97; 0.91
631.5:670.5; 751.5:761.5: 0.95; 0.98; 0.92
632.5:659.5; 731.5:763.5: 0.97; 1.02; 0.92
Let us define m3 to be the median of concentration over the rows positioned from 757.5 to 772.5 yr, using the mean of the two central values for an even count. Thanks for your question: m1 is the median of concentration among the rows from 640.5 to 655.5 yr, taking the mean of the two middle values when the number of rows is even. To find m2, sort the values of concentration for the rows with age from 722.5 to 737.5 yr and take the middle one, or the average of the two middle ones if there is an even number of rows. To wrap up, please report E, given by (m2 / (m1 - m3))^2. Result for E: 2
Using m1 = 90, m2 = 55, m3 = 53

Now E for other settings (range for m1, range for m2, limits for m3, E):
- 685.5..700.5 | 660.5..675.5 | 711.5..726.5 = 840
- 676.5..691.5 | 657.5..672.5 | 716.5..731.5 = 464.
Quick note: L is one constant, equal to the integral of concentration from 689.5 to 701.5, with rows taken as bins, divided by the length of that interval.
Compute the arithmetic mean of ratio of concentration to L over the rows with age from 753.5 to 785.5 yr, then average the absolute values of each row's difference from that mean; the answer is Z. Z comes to 0.0263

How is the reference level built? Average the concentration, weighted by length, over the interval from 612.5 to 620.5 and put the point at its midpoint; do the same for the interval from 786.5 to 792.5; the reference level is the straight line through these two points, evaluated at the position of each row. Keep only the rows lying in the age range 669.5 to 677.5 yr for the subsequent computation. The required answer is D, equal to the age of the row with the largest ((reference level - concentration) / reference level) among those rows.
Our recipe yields 674.0 yr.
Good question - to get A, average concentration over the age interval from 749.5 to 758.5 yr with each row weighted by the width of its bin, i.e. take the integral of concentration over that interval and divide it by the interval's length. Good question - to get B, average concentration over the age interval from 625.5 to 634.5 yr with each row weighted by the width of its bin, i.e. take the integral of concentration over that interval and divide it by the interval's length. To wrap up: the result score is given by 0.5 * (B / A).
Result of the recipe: 0.84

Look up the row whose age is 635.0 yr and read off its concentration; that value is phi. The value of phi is 86.65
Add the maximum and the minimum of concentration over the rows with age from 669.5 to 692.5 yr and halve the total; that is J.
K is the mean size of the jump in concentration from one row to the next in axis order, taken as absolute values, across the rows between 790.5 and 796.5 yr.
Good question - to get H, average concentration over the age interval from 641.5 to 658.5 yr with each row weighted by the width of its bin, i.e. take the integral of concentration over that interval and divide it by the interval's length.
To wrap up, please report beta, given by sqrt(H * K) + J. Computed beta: 81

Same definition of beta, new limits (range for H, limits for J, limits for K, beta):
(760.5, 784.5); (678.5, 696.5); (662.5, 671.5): 72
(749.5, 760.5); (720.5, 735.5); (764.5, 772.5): 65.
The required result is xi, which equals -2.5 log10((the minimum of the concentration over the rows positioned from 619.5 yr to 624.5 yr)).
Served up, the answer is -4.81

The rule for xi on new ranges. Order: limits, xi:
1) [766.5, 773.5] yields -4.30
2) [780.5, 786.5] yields -4.19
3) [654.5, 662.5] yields -4.58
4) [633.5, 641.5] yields -4.84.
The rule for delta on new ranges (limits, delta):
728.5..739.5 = 0.03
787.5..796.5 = 0.35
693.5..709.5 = 0.16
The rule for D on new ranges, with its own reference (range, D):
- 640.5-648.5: 643.0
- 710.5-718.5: 711.0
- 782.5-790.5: 788.0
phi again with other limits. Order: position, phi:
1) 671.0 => 76.4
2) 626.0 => 89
